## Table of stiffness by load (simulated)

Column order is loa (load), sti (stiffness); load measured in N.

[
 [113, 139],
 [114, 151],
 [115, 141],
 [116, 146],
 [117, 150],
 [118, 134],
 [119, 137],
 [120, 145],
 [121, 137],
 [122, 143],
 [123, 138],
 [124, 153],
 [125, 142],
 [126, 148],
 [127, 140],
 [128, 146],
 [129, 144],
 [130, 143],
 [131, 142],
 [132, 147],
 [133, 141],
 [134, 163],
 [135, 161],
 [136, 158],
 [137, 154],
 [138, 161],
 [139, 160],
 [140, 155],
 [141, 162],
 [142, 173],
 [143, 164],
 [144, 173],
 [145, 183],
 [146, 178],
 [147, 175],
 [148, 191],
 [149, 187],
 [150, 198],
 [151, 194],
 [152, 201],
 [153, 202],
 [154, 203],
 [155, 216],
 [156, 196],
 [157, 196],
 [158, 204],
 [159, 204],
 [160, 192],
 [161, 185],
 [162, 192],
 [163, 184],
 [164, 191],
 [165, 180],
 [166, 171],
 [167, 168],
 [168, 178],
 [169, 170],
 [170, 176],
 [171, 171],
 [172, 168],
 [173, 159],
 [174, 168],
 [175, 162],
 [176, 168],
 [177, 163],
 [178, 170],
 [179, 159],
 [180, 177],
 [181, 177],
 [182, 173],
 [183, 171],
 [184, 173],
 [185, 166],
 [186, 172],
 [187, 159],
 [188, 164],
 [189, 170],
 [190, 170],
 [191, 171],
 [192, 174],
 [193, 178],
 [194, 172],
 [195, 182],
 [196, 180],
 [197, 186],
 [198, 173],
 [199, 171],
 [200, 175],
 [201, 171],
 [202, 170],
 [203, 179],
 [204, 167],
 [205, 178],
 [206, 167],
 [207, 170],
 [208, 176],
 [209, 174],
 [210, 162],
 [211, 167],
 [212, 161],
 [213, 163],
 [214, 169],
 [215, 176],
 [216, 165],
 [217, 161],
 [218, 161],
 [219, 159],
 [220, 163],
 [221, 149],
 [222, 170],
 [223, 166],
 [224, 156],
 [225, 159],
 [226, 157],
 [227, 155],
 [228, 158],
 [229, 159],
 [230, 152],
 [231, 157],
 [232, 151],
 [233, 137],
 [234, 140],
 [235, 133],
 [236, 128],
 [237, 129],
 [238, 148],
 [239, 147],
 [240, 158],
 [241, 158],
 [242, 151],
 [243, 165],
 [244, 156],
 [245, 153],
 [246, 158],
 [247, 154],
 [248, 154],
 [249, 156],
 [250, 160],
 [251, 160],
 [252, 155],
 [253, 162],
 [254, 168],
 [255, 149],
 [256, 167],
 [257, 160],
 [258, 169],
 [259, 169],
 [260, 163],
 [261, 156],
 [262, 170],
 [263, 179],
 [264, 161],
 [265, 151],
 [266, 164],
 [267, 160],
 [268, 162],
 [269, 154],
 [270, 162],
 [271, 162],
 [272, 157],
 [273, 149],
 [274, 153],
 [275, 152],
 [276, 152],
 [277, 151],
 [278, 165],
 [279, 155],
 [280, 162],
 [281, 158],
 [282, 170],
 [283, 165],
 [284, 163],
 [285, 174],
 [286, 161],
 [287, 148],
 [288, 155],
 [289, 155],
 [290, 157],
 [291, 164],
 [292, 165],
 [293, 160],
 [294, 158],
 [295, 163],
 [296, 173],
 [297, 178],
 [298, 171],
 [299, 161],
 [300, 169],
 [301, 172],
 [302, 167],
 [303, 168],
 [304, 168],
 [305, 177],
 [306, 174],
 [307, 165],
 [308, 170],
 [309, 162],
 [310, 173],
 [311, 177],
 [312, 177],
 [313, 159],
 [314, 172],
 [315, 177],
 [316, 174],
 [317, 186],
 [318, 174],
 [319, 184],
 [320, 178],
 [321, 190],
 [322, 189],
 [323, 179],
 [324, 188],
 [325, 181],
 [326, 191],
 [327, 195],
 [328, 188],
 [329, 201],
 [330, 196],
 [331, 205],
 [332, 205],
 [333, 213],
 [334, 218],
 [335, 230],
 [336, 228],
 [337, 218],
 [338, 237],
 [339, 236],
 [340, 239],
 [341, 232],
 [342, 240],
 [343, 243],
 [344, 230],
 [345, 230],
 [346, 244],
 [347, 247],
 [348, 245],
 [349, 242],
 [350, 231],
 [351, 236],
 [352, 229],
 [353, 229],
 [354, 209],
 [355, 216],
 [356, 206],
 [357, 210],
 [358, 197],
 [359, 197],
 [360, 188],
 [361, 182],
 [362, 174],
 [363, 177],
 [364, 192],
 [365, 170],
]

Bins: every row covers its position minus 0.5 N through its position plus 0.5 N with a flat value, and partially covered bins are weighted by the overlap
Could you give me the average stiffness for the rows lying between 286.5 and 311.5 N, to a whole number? 166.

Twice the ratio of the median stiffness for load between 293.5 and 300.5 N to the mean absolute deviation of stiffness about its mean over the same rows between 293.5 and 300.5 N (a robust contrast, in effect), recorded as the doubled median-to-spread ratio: 57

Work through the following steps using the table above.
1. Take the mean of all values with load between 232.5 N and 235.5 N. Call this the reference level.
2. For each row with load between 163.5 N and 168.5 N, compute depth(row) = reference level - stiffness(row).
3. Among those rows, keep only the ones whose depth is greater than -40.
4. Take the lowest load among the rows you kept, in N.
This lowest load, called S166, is 166 N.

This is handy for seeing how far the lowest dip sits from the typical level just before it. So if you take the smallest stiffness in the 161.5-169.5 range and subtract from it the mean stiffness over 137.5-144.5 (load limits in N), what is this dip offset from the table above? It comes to 4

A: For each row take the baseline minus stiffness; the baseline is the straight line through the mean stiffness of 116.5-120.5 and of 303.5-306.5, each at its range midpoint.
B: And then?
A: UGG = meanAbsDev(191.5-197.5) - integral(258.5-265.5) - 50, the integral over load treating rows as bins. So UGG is -57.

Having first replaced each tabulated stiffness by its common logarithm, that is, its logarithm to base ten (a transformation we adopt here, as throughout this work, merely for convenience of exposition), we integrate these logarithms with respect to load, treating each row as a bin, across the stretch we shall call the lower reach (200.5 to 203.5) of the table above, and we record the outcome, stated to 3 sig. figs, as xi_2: 6.72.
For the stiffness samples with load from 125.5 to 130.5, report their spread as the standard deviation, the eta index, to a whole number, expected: 3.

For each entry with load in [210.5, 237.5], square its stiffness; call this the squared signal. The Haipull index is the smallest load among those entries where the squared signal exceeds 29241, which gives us 215 N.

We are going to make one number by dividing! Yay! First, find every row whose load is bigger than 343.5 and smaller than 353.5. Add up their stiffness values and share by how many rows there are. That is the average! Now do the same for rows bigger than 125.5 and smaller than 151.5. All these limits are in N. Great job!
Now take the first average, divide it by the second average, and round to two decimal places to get 1.45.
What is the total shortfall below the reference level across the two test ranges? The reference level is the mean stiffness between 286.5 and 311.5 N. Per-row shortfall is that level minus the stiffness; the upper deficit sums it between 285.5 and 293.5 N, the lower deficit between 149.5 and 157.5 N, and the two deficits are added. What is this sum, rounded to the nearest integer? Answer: -215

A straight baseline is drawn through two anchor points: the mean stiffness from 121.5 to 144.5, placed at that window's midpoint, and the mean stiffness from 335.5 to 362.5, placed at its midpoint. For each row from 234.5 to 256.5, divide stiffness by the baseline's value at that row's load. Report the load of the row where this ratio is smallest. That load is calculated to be 236 N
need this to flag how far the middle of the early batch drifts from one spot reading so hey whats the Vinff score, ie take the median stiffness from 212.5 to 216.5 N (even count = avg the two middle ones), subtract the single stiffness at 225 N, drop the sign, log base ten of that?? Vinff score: 0.90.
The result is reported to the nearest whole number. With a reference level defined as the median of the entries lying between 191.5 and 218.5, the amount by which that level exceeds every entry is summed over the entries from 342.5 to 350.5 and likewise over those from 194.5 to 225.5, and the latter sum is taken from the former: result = -619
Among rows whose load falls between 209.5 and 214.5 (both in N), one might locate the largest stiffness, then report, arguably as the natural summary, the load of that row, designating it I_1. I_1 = 214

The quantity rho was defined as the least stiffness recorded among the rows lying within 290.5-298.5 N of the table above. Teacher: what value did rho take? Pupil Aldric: 158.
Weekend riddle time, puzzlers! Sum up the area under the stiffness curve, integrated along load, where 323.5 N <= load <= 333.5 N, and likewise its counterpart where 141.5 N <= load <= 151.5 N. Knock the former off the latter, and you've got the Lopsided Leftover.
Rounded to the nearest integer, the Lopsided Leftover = -147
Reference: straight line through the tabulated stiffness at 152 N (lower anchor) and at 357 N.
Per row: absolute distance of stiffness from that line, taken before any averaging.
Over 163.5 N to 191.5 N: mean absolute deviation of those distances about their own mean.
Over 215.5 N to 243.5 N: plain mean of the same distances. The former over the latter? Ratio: 0.10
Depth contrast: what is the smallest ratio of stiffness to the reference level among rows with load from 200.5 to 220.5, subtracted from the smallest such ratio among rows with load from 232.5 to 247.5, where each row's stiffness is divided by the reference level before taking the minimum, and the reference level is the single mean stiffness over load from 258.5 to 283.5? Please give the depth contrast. -0.19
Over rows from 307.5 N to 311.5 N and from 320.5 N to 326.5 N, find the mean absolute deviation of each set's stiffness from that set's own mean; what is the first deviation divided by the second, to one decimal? 1.1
